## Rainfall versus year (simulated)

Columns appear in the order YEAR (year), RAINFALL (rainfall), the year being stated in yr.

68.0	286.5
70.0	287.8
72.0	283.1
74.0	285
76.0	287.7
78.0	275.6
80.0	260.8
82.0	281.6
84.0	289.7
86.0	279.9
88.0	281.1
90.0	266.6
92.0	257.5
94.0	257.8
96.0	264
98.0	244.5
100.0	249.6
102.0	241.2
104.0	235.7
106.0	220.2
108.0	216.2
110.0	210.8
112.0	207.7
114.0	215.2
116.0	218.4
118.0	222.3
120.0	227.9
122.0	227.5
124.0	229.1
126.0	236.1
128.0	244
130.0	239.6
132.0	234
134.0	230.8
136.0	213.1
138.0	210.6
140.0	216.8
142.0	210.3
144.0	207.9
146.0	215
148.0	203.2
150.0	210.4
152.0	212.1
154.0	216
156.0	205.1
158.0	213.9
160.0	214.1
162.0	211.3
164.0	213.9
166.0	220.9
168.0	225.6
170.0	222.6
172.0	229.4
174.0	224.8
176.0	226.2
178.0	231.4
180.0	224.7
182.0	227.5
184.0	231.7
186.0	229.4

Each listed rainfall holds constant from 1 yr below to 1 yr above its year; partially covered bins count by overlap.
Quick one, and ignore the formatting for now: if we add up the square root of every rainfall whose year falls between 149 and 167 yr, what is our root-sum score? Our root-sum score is 131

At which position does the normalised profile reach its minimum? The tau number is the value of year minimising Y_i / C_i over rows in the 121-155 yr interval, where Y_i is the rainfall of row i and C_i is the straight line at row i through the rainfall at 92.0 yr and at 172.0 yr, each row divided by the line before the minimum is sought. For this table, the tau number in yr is 148.0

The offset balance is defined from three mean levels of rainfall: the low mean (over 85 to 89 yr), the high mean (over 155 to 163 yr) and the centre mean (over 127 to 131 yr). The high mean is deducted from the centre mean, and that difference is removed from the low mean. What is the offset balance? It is 250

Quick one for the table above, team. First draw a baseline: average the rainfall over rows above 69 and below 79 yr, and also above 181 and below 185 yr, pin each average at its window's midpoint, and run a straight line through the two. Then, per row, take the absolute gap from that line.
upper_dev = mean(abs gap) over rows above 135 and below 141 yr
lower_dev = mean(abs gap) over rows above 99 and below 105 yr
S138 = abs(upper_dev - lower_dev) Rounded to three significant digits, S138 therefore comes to 10.8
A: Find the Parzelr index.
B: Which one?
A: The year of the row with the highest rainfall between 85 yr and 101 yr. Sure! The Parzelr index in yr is 88.0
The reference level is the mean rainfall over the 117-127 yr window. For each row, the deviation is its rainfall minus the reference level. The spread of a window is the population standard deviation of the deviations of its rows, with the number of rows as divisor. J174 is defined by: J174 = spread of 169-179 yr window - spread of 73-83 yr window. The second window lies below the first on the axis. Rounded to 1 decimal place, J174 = -6.4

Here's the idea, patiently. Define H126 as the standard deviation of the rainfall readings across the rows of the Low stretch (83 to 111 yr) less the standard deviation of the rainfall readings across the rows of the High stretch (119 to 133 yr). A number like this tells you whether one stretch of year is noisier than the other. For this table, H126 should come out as 18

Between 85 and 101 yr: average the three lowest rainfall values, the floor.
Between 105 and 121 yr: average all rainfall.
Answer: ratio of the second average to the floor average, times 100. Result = 87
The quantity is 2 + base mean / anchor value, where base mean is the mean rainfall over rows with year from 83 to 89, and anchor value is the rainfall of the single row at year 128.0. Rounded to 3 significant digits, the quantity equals 3.16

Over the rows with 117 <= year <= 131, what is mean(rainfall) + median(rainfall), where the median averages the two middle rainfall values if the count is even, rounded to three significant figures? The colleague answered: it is 461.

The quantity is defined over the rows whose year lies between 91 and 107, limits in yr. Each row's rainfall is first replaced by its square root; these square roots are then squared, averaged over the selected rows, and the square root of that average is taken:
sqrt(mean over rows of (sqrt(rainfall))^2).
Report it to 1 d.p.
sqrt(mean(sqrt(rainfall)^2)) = 15.7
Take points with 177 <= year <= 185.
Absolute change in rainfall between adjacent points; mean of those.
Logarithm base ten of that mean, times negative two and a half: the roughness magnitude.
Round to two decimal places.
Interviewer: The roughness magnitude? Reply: -1.65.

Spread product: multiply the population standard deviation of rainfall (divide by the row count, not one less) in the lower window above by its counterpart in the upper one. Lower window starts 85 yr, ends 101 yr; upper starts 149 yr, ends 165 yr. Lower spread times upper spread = 38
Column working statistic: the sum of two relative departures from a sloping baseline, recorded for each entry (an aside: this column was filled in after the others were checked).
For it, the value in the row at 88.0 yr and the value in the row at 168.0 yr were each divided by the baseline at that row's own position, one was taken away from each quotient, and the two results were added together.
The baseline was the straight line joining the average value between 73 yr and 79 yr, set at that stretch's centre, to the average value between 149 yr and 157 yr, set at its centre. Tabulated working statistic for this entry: 0.18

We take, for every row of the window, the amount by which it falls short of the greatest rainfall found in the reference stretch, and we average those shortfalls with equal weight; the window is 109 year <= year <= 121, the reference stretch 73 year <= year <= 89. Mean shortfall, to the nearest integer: 73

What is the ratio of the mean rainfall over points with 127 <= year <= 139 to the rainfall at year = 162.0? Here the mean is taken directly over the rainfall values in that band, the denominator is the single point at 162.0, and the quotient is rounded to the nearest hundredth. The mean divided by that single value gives 1.08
